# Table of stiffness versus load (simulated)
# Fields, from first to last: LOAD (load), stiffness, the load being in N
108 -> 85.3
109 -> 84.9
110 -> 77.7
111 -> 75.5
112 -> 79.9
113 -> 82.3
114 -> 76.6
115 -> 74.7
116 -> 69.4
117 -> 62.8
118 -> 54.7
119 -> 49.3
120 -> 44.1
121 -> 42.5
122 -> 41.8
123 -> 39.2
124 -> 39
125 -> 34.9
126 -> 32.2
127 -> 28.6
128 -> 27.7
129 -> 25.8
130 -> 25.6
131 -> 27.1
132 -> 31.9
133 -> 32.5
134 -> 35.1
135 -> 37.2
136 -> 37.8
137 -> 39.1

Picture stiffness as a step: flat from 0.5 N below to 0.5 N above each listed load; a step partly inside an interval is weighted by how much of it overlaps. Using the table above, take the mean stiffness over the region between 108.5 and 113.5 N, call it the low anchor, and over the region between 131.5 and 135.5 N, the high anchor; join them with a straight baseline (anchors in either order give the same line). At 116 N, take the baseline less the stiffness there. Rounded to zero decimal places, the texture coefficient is 0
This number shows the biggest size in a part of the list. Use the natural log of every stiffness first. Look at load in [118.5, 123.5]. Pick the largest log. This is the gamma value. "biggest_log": 3.9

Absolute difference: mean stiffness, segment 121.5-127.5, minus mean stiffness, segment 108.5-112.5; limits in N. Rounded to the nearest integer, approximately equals 44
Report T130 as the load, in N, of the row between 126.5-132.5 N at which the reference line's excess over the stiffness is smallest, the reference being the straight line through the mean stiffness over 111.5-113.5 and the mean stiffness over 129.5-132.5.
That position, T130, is 132 N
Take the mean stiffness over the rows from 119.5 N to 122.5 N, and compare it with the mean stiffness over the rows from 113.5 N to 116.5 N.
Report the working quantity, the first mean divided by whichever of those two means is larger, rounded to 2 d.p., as 0.58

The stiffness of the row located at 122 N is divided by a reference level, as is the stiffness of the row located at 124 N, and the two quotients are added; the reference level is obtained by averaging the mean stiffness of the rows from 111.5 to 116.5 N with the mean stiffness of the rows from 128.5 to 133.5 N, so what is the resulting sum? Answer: 1.54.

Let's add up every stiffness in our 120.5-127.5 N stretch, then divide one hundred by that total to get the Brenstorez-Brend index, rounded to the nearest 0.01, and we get 0.39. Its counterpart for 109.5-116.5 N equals 0.19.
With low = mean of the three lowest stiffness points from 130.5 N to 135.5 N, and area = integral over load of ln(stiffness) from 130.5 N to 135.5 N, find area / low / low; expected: 0.019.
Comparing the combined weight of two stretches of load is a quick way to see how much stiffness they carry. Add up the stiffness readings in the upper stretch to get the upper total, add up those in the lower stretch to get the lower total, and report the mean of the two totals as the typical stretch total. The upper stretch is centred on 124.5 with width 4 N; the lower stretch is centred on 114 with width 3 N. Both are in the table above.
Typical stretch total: 189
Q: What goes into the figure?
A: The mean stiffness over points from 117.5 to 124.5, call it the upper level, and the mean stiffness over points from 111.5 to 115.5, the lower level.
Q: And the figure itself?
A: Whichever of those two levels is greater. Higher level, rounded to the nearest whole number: 78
